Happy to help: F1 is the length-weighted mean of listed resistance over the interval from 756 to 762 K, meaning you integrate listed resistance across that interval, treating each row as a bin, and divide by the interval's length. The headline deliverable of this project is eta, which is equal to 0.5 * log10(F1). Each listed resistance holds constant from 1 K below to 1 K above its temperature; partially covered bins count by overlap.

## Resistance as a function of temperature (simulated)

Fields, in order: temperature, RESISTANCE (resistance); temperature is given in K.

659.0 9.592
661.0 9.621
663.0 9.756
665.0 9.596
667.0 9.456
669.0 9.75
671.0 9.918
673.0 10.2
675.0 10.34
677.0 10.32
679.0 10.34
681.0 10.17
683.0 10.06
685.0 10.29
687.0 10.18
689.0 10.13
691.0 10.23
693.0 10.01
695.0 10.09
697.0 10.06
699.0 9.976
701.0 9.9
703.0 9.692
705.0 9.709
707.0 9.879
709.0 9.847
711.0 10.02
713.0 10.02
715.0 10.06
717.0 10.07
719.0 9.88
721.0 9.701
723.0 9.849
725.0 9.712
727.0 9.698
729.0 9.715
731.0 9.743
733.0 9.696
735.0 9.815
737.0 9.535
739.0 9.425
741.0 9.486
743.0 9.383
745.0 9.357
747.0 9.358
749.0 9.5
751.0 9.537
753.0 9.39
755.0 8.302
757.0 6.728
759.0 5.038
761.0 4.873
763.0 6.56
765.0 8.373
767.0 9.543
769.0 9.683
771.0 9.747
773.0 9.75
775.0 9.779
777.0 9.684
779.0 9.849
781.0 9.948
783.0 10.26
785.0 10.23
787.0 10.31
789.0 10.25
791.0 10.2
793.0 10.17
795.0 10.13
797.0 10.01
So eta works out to 0.372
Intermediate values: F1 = 5.5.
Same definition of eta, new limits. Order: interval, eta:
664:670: 0.491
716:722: 0.497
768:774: 0.494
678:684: 0.504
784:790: 0.506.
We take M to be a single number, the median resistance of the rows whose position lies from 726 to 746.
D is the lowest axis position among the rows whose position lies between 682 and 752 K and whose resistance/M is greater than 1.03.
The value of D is 683.0 K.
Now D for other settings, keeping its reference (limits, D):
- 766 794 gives 781.0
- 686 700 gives 687.0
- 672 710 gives 673.0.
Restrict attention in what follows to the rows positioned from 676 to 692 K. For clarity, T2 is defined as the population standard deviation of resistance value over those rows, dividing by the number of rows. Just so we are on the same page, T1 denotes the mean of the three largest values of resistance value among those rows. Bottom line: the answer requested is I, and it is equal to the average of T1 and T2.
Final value 5.20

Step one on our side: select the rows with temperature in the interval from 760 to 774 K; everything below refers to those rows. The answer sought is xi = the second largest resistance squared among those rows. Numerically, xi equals 95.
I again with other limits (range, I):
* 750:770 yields 5.68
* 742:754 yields 4.77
